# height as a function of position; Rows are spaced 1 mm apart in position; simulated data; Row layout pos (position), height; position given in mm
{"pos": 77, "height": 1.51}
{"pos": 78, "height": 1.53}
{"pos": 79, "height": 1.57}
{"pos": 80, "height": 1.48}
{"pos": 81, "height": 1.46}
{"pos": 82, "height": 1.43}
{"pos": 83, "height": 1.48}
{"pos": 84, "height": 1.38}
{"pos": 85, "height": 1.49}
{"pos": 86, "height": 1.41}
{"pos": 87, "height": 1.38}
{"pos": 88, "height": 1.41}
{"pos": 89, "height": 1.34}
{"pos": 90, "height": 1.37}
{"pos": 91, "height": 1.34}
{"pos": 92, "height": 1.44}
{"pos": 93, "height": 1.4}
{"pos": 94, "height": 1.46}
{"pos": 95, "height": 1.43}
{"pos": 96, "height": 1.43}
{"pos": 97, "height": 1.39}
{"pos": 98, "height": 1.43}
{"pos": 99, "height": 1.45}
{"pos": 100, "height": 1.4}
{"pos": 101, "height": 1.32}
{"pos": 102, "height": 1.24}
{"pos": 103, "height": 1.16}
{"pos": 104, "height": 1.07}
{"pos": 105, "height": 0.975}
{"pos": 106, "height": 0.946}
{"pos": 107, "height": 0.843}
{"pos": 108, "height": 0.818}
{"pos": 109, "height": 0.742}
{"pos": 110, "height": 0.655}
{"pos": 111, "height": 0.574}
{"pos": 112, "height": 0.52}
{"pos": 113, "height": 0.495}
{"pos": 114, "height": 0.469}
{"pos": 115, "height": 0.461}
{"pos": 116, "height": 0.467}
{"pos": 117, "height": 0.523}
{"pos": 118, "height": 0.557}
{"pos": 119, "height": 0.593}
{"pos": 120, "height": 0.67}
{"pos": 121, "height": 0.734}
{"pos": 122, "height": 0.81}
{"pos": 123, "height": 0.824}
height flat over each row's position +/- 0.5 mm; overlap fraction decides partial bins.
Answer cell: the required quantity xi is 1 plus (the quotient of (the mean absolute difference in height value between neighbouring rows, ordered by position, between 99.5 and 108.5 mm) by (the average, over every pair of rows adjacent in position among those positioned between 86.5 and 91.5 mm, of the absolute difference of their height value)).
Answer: 2.8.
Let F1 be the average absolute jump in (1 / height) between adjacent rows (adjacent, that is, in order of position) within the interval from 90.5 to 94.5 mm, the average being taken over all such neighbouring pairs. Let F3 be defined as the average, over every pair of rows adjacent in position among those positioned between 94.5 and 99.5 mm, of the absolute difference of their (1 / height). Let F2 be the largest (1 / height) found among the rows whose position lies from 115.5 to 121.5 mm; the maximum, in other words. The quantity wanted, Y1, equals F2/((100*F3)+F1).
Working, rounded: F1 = 0.034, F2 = 2.141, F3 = 0.012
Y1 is 1.67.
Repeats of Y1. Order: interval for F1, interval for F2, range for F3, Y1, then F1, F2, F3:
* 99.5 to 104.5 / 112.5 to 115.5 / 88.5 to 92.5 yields 0.76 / 0.055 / 2.169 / 0.028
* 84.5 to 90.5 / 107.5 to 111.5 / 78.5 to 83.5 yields 0.80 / 0.024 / 1.742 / 0.021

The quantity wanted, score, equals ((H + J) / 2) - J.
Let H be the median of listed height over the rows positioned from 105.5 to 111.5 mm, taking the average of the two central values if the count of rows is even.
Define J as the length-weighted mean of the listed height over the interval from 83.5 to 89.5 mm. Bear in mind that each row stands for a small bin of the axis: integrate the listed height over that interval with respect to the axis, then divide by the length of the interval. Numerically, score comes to -0.31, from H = 0.8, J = 1.40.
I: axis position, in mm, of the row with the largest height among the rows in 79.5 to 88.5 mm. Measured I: 85 mm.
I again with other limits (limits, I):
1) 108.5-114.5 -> 109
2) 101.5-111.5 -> 102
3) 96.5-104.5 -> 99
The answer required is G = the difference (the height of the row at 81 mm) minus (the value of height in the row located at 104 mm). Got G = 0.4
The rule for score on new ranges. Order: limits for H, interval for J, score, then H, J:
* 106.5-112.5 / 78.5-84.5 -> -0.38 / 0.7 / 1.47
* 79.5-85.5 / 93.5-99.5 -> 0.02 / 1.5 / 1.43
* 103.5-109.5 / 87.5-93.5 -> -0.24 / 0.9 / 1.38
